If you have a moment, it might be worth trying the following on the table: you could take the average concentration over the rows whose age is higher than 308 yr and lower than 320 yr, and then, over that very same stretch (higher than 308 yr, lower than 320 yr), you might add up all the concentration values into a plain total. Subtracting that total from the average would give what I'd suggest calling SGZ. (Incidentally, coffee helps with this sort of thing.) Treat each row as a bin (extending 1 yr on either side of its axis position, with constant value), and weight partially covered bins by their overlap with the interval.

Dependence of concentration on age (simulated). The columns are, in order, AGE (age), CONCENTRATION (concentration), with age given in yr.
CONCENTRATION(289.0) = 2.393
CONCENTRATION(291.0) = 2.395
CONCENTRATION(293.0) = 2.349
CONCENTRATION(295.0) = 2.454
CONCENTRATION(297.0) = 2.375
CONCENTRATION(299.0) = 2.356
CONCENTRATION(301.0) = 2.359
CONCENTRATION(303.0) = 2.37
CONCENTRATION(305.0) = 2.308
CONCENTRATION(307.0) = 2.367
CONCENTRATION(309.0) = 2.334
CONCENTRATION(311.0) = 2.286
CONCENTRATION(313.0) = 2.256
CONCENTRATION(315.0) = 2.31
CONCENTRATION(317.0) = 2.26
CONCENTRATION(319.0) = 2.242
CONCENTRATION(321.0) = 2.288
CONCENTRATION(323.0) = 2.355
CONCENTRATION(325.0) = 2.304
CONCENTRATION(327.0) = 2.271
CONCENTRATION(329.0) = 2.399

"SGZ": -11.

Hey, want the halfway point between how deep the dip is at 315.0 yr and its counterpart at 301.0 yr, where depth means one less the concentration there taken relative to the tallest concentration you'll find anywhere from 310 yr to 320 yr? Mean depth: -0.011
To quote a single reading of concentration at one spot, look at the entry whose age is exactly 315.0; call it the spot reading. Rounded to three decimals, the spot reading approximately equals 2.310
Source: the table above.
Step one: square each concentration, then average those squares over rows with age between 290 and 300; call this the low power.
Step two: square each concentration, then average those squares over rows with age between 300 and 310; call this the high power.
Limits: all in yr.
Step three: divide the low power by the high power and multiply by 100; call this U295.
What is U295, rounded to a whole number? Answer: 103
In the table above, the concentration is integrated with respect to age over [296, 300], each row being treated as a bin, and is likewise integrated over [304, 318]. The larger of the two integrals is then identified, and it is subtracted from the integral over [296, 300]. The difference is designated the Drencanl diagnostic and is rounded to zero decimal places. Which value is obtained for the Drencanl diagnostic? -23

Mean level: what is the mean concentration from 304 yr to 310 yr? 2.34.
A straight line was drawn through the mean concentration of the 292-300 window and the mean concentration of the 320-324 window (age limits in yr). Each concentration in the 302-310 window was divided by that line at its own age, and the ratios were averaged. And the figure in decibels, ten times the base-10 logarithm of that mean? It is -0.028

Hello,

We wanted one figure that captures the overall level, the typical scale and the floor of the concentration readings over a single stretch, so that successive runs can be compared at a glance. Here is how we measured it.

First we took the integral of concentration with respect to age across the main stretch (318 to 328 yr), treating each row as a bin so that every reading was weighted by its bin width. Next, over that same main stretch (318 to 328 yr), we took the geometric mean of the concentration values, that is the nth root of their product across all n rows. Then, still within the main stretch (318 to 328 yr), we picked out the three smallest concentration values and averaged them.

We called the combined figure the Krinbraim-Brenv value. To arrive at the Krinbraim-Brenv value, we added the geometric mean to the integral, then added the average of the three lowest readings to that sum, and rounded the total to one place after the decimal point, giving 27.5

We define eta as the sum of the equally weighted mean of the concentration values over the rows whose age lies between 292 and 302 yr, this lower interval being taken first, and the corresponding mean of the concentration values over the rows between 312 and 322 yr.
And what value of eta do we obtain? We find 4.65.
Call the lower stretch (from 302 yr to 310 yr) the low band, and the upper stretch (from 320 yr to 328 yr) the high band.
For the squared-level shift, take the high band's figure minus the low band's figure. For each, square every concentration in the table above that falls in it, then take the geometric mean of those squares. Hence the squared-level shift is -0.19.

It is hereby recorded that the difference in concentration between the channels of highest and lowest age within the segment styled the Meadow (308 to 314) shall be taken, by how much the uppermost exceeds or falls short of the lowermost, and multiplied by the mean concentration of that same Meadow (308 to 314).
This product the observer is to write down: -0.18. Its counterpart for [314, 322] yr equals -0.05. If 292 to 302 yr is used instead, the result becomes 0.02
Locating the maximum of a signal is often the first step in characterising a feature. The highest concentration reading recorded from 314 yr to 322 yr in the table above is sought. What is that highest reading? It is 2.31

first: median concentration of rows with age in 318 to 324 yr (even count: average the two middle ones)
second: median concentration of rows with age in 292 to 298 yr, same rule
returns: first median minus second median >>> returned -0.087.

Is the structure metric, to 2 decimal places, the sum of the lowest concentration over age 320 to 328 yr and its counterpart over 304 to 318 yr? 4.53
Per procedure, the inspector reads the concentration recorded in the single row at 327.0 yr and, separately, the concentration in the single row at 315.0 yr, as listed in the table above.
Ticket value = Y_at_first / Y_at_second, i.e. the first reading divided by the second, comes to 0.98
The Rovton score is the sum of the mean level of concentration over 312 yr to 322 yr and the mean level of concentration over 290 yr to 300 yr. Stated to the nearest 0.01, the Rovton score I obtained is 4.66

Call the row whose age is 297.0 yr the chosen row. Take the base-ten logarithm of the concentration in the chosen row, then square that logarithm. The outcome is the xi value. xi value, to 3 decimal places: 0.141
